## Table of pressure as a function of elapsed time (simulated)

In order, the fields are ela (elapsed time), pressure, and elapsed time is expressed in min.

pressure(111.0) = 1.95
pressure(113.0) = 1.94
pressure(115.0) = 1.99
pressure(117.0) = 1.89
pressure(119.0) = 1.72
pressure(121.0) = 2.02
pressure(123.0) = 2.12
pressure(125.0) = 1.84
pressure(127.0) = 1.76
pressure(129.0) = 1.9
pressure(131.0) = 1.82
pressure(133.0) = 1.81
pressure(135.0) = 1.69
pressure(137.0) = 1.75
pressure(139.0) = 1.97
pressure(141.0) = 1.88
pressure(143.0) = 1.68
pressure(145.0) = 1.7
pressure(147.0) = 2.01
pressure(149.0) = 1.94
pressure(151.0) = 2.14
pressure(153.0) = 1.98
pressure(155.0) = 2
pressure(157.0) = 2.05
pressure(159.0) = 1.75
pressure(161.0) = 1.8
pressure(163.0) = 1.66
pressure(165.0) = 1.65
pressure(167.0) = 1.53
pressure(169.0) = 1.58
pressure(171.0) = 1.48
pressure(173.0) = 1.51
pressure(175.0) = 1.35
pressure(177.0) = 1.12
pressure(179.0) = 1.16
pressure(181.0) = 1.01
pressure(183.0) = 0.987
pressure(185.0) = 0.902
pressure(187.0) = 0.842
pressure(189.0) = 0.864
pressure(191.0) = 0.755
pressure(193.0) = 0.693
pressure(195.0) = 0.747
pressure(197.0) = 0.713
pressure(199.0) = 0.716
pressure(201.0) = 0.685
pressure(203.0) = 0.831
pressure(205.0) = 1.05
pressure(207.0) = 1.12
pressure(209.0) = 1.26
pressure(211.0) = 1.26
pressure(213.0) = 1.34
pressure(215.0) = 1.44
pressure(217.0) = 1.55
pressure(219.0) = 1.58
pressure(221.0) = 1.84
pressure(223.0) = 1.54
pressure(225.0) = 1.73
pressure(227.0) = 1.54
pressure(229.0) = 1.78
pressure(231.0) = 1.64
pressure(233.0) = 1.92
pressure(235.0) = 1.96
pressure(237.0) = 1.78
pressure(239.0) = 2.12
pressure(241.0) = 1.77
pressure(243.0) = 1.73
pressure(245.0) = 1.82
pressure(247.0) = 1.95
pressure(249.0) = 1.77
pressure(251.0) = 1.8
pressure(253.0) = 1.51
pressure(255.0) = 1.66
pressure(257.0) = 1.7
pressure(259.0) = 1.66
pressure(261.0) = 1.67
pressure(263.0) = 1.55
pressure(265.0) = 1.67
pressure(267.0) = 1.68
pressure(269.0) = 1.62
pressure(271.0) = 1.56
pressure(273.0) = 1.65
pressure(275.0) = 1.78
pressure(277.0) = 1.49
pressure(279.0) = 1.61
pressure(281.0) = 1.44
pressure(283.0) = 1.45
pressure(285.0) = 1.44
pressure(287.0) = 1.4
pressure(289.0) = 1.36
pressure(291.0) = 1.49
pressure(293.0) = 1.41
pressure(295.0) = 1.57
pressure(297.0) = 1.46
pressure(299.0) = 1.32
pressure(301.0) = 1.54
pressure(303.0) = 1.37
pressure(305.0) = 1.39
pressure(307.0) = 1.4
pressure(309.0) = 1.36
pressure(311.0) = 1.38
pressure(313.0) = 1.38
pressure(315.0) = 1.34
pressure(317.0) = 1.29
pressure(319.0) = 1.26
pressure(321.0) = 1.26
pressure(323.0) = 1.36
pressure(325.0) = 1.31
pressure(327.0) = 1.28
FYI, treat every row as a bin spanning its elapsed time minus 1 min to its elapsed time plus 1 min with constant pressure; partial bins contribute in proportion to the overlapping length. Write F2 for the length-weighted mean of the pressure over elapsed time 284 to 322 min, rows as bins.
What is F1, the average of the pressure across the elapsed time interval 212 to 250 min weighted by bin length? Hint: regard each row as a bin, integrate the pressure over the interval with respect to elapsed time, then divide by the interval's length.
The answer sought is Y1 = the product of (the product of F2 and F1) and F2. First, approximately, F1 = 1.73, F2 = 1.39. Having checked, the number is 3.3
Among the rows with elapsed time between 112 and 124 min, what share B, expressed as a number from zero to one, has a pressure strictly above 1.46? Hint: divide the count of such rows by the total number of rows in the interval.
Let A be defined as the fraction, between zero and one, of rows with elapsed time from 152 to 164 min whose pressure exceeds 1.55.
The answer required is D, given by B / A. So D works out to 1.0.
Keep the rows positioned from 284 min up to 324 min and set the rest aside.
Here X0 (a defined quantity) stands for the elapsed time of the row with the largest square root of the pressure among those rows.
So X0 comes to 295.0 min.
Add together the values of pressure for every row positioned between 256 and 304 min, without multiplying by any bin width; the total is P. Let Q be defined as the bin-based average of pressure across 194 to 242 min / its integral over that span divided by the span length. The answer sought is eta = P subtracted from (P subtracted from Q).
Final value -72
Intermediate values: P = 36.9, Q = 1.41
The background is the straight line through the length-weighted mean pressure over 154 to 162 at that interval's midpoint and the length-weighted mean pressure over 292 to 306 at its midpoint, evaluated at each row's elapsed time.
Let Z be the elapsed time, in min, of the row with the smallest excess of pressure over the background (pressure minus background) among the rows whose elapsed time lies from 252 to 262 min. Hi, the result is 253.0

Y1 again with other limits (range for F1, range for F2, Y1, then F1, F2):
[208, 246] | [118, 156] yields 5.9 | 1.66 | 1.88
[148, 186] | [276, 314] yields 3.2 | 1.56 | 1.43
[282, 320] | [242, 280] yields 3.9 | 1.40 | 1.68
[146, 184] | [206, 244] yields 4.3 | 1.62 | 1.63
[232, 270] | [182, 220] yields 1.8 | 1.75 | 1.02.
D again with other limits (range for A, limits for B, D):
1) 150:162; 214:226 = 0.8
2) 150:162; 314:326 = 0.0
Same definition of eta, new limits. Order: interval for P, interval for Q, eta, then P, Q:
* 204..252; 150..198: -77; 39.3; 1.34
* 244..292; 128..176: -76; 38.7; 1.78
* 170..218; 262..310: -49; 25.4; 1.50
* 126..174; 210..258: -84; 43.0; 1.70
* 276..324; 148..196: -66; 33.8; 1.40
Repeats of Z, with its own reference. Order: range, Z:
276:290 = 289.0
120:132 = 127.0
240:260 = 253.0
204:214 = 205.0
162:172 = 171.0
